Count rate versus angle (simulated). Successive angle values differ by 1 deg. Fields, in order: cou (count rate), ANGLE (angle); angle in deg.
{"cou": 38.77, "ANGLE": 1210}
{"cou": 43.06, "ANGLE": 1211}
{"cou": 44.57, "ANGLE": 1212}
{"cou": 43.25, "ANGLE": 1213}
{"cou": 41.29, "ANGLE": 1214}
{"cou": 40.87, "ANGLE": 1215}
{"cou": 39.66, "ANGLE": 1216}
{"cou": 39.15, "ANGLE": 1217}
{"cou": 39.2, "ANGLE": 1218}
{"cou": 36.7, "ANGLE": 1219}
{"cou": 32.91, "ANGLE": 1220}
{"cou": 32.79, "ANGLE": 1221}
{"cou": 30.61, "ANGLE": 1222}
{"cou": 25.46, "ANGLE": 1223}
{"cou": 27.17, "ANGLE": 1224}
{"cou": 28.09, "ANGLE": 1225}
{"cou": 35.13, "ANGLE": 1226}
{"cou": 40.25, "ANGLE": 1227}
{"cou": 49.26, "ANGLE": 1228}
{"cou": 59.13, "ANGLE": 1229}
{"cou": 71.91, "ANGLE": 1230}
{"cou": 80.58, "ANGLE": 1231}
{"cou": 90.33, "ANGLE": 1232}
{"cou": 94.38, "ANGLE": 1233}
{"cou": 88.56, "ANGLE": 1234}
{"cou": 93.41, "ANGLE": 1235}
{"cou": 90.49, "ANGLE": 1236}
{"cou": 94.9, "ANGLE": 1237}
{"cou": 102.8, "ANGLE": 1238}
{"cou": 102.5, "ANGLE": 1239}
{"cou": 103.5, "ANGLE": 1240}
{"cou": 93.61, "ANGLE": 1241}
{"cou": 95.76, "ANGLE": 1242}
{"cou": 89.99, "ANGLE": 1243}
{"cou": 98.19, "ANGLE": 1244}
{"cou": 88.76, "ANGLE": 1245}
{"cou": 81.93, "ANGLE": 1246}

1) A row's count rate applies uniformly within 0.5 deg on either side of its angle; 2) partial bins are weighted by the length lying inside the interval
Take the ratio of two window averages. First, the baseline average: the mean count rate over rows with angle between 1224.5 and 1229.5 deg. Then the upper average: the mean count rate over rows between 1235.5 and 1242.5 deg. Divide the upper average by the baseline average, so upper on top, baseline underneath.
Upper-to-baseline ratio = 2.3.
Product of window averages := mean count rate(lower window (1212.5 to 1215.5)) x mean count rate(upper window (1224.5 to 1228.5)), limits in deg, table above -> 1596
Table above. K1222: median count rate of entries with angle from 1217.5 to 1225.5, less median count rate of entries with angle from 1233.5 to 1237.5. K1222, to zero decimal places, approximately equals -60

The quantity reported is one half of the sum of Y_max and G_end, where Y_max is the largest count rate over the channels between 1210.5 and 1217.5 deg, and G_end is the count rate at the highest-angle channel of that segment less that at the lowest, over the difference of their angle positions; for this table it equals 22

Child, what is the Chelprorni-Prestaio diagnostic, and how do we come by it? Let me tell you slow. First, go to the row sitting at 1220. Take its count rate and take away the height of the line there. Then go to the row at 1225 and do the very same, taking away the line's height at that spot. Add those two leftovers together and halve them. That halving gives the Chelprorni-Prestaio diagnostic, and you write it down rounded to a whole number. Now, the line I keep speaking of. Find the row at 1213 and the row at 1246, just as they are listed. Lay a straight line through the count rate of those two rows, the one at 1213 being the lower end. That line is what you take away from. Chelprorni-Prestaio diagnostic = -24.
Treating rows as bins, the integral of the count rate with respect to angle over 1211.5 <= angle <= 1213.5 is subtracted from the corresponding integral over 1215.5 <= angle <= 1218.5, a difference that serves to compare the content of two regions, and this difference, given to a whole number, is 30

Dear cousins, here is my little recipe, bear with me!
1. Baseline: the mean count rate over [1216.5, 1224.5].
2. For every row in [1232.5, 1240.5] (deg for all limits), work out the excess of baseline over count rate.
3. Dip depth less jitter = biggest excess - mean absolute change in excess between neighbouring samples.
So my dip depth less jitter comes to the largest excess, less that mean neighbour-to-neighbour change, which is -59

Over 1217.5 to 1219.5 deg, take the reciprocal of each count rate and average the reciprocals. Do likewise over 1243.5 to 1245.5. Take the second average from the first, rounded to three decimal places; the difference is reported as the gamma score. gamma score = 0.016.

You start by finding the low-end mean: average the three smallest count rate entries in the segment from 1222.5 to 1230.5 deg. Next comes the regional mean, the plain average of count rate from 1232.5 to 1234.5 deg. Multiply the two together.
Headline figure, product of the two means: 2461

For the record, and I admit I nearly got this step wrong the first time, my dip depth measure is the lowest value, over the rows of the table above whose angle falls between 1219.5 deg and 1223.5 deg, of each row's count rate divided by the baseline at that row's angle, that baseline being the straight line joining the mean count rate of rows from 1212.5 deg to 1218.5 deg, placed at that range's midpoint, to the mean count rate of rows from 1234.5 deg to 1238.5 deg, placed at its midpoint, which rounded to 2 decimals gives 0.42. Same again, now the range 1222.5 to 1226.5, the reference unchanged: 0.42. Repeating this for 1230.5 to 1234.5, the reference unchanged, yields 0.99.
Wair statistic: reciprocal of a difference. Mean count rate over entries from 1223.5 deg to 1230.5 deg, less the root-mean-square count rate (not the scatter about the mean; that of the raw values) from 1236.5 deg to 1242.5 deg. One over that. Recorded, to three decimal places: -0.018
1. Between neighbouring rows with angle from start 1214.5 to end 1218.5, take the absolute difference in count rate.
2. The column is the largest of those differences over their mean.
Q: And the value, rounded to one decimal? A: 2.1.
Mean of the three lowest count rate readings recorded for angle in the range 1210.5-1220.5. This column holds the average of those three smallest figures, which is 36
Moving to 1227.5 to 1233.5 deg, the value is 60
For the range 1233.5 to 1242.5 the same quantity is 91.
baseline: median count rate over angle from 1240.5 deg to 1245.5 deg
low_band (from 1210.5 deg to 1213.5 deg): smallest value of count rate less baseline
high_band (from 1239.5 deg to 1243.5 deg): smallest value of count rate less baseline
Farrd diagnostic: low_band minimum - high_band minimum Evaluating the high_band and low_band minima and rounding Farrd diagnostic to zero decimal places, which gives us -47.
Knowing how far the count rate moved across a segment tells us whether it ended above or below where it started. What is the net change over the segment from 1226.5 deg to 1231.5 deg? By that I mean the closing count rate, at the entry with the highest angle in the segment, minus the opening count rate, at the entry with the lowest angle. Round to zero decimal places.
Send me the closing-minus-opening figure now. 40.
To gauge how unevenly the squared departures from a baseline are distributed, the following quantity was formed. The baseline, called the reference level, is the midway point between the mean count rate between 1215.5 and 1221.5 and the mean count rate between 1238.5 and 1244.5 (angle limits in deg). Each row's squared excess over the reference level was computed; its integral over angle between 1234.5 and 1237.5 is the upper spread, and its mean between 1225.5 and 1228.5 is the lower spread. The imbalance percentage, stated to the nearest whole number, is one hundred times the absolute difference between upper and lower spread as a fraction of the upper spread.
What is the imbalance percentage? 66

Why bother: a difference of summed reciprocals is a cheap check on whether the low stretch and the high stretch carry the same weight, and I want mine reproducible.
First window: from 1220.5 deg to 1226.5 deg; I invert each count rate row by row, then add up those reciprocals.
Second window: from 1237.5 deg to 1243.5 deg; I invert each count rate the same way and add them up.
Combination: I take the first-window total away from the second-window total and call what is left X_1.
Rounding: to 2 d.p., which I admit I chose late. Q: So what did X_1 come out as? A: -0.14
